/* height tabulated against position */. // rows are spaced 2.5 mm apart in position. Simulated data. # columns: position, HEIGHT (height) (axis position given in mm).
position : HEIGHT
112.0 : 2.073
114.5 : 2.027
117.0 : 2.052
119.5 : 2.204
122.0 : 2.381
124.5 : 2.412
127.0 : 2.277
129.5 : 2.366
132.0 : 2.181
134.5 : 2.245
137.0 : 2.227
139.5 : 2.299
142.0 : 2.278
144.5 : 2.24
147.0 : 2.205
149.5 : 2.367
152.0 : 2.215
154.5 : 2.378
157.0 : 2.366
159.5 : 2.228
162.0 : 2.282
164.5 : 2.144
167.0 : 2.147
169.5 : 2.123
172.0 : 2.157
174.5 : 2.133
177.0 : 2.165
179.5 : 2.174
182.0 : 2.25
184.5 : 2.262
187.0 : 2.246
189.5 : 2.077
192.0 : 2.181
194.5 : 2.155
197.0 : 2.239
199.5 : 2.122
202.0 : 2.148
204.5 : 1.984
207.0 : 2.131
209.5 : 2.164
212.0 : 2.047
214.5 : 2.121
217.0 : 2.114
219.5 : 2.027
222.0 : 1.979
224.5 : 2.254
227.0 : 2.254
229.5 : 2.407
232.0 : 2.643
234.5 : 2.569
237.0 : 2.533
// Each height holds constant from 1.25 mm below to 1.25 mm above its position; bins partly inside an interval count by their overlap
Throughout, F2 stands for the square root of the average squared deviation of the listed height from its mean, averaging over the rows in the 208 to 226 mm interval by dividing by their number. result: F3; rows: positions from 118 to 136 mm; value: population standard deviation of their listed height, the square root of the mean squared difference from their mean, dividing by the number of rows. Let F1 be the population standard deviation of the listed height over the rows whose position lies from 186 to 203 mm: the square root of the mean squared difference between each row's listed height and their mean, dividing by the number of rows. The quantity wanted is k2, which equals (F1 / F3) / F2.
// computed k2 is 8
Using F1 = 0.056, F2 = 0.086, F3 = 0.085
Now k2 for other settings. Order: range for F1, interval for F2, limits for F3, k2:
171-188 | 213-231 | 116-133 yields 3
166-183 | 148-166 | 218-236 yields 2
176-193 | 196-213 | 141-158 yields 11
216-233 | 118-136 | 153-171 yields 26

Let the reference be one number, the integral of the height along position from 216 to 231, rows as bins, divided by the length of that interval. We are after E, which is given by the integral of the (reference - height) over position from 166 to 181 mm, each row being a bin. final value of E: 0.4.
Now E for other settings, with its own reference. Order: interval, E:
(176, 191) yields -0.2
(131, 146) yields -1.0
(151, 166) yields -1.3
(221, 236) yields -2.7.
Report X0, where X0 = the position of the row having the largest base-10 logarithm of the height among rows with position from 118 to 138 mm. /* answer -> 124.5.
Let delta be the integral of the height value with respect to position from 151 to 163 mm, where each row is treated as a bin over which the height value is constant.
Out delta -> 27.5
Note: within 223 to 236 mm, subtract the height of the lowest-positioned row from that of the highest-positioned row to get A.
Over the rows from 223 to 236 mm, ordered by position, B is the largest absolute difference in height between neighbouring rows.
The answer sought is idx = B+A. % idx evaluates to 0.55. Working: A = 0.3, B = 0.24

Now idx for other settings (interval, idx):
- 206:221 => 0.01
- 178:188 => 0.15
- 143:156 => 0.30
